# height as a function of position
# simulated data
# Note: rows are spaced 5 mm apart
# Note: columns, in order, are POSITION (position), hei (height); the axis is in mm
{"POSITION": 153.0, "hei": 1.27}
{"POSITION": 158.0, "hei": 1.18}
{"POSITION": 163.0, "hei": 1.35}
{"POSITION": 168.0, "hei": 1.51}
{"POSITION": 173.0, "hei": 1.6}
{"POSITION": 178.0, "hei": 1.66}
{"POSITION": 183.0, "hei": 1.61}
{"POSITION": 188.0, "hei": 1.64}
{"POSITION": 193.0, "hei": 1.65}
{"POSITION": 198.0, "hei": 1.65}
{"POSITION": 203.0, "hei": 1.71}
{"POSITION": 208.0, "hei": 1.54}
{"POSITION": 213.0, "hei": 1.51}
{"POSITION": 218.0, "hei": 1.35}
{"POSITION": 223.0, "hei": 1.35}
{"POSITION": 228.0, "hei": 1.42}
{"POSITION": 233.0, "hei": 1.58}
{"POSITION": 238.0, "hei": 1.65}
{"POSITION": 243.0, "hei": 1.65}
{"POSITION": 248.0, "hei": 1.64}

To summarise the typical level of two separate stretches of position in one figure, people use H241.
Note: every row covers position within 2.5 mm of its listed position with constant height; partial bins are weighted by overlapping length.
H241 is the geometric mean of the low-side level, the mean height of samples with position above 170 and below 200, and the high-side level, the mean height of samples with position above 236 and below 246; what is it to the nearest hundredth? 1.64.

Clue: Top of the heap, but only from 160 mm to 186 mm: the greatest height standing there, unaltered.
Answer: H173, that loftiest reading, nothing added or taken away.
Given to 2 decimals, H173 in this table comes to 1.66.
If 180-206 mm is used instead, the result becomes 1.71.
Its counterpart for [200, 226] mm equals 1.71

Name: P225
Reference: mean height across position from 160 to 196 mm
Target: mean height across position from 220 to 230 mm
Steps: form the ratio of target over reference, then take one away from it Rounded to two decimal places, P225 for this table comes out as -0.12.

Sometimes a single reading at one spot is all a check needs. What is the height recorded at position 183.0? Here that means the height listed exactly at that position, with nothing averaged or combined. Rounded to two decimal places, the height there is 1.61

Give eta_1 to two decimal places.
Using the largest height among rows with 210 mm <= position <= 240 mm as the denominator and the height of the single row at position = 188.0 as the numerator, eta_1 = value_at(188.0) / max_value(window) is 0.99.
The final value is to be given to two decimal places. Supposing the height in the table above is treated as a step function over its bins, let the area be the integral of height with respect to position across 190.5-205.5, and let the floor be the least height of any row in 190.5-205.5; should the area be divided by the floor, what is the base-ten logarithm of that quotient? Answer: 1.18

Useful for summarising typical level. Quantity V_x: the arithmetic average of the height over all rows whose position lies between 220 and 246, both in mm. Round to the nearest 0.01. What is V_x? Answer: 1.53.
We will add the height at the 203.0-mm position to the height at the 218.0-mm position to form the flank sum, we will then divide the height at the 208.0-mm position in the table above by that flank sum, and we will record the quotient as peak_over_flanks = 0.50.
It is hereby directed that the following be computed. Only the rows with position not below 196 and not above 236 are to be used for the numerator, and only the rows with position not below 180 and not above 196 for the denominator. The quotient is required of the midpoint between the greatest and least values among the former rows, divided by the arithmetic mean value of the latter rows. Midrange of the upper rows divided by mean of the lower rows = 0.94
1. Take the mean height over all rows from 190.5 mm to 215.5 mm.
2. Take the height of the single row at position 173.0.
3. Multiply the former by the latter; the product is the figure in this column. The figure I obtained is 2.58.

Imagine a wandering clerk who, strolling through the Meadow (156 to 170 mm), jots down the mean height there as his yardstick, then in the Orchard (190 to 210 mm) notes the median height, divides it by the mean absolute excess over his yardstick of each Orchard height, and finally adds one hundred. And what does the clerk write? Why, 106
